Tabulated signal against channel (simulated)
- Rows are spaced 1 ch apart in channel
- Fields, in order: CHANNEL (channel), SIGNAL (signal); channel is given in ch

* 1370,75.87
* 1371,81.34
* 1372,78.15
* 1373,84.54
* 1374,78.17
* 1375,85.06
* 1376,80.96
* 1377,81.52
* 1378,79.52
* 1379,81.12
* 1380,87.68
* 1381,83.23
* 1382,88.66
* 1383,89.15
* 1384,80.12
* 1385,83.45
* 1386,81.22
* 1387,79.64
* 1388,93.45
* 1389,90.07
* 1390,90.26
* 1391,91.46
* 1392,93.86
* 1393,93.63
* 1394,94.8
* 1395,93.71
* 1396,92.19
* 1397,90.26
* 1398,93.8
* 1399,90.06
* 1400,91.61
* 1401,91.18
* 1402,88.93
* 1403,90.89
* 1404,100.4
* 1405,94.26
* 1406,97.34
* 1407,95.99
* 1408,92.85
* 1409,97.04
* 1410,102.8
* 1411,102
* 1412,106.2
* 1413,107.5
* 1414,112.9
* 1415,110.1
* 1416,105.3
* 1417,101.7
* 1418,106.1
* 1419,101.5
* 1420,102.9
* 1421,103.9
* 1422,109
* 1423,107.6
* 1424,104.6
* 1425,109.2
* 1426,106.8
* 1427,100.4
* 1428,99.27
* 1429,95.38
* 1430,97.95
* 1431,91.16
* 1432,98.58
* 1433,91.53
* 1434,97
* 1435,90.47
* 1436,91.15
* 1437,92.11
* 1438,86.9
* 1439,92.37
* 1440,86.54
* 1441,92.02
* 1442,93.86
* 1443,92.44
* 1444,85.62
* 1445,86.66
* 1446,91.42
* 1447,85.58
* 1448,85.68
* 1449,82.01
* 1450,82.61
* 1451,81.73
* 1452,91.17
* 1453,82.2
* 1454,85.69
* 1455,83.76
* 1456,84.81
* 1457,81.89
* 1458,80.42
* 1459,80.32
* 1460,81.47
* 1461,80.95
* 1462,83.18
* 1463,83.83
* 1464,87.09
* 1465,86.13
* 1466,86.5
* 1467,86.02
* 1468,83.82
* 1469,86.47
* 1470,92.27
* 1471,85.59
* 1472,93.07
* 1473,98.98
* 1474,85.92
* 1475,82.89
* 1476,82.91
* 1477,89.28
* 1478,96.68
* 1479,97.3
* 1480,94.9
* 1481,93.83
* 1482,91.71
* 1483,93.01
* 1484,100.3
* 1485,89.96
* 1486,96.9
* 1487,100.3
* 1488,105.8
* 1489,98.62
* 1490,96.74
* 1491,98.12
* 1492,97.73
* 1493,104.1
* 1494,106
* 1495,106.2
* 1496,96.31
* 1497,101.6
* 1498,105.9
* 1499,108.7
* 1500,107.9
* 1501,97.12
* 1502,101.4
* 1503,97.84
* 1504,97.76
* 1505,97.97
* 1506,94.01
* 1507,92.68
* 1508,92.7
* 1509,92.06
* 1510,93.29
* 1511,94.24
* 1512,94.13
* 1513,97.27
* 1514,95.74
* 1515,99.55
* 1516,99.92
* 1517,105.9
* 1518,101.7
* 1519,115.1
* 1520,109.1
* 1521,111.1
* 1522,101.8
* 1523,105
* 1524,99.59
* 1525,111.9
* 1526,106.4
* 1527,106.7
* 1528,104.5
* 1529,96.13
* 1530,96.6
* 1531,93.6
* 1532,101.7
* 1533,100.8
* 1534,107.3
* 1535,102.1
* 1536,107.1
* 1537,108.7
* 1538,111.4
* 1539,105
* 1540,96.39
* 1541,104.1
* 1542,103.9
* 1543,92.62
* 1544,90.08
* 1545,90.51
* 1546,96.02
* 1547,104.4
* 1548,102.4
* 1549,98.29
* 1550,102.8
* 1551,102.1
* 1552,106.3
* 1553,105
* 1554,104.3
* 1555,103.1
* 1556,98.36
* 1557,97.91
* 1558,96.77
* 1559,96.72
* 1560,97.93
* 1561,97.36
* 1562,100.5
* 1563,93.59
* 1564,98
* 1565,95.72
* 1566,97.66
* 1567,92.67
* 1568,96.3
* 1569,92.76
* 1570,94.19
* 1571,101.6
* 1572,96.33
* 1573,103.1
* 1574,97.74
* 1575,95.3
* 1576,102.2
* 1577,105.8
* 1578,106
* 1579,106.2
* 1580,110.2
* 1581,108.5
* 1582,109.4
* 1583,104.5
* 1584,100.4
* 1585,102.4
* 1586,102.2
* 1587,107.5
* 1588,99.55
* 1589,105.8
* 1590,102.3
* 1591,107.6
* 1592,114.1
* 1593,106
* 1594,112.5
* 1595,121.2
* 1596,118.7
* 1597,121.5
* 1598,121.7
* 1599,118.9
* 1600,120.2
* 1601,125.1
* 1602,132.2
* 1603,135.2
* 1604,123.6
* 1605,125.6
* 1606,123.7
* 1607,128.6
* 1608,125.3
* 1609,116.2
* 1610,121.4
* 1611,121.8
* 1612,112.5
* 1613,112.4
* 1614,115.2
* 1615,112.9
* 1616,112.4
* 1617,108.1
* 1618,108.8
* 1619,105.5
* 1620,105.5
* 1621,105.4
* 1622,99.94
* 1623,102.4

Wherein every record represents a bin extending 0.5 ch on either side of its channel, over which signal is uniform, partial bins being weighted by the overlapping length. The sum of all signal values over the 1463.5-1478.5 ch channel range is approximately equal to 1324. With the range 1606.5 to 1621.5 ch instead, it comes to 1712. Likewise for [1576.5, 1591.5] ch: 1578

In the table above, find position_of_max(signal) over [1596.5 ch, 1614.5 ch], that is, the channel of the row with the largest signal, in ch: 1603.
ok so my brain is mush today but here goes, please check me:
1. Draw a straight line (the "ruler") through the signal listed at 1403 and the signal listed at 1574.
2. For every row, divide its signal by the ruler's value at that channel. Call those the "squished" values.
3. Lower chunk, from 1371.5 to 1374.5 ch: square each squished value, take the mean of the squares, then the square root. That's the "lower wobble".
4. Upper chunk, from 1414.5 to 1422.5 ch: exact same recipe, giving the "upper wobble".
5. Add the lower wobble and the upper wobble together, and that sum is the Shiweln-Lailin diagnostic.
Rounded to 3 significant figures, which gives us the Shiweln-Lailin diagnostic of 2.04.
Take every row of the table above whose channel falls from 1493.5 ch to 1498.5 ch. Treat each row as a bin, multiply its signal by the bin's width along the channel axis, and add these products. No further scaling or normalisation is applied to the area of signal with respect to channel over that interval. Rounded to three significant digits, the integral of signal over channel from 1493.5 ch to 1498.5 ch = 516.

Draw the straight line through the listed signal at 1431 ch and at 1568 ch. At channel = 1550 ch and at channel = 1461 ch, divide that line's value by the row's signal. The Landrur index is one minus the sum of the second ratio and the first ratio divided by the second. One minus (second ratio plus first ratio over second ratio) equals -0.956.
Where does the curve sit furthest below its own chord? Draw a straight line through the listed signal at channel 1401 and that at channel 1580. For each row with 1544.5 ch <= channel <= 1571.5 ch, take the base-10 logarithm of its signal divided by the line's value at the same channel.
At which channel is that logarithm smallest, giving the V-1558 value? 1545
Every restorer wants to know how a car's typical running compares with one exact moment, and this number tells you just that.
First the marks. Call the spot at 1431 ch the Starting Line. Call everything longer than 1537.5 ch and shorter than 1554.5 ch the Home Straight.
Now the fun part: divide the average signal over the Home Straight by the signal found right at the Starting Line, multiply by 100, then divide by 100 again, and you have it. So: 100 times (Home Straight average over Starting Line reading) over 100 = 1.11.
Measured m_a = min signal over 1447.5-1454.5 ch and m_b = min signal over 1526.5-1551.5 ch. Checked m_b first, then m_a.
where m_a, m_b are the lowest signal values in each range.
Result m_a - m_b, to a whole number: -8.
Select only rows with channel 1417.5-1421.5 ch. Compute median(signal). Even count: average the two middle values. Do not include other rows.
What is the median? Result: 103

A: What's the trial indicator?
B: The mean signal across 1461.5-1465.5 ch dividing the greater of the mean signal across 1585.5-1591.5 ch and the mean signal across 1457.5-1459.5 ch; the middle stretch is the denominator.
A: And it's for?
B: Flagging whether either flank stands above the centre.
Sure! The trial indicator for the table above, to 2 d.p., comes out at 1.22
